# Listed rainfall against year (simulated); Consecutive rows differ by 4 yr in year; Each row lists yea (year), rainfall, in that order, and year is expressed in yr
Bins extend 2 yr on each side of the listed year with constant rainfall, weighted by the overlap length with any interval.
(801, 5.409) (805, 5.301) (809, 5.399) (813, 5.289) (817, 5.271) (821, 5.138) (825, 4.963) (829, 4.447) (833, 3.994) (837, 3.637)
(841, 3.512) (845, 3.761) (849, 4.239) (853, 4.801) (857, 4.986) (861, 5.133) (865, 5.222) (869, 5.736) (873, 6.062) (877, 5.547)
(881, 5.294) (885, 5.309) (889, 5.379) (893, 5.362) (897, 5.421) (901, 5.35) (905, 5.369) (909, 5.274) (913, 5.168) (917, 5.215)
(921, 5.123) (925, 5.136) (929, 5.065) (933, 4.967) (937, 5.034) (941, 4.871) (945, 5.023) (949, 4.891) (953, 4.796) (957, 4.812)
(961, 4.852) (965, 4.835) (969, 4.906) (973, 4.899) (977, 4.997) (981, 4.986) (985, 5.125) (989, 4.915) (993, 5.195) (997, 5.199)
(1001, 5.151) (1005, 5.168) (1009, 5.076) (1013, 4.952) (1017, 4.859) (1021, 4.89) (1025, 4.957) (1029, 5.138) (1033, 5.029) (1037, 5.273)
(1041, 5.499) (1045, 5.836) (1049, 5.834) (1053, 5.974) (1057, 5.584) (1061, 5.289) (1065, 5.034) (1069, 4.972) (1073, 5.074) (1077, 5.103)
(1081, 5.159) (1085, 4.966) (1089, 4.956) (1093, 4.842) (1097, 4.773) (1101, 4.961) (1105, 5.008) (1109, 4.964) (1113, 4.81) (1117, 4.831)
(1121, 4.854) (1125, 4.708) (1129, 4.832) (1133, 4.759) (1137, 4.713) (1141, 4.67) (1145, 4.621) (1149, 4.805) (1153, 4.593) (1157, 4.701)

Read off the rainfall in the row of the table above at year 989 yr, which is 4.915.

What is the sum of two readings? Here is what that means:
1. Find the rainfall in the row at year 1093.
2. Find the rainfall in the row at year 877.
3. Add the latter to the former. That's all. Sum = 10.4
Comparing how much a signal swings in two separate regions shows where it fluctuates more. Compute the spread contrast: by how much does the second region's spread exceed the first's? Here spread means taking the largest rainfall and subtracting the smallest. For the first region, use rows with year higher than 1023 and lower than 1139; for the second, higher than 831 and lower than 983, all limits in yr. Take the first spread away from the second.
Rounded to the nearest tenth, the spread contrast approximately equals 1.3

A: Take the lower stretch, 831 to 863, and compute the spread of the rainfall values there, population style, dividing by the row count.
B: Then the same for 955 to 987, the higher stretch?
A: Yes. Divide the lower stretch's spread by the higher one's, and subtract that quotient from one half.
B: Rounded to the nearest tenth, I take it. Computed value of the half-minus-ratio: -5.6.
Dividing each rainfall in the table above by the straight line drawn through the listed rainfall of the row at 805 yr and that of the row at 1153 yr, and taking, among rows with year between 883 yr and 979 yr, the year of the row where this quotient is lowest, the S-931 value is 953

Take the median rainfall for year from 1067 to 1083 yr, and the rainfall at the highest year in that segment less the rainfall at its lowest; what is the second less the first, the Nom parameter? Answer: -4.90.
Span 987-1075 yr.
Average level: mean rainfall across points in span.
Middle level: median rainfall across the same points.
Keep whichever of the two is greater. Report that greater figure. 5.22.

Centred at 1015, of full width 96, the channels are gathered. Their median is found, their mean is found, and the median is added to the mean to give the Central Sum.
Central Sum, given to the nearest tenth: 10.3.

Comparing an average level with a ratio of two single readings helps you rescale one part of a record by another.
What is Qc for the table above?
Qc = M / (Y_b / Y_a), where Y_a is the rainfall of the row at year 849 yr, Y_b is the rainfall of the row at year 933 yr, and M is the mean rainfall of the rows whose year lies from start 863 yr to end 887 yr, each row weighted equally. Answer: 4.7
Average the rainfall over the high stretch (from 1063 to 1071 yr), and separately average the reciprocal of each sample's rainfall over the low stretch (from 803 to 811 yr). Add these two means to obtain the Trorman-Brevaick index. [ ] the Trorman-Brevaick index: 5.19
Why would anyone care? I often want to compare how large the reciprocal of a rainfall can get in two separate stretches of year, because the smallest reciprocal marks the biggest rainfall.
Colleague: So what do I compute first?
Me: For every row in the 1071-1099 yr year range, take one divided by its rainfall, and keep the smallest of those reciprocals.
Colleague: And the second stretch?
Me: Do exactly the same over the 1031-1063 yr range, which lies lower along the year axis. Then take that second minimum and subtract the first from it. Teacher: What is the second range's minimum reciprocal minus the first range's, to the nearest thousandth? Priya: -0.026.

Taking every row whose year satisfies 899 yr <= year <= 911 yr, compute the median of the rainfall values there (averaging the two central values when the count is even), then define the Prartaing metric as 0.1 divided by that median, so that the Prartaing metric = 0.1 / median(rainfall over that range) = 0.0187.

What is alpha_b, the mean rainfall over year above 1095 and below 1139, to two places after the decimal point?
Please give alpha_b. 4.84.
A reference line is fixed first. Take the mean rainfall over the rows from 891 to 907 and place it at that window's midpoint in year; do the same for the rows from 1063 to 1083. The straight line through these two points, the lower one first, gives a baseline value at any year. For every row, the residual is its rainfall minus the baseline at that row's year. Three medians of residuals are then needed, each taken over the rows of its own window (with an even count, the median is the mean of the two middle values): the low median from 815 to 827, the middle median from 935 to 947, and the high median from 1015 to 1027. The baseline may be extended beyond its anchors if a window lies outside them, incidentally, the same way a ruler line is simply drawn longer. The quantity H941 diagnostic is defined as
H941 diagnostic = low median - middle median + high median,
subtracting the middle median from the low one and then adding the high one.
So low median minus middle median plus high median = -0.4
